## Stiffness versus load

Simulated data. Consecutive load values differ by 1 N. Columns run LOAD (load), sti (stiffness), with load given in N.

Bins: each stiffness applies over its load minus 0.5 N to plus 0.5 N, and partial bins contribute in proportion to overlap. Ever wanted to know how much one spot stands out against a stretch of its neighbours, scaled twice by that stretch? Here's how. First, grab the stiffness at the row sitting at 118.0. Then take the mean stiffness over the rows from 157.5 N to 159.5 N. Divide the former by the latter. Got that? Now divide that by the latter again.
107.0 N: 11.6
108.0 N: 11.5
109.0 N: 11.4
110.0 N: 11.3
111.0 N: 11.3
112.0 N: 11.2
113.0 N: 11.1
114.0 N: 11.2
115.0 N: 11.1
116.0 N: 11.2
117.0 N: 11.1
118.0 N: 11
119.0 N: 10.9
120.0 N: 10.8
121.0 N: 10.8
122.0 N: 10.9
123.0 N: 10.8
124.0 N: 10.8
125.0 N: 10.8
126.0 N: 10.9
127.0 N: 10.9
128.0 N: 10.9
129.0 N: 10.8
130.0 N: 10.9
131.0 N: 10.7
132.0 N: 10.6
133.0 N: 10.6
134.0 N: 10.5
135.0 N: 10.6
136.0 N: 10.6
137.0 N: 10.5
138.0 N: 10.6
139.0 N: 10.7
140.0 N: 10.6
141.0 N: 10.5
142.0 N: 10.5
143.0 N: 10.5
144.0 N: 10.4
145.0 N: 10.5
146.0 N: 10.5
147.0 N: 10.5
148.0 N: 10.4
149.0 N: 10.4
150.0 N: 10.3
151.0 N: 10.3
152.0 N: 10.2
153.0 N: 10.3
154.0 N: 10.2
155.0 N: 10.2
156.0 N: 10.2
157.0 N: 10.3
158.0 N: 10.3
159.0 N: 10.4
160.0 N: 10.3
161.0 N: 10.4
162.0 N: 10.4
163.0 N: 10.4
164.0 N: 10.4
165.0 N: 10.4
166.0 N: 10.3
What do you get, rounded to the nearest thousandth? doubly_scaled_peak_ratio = 0.103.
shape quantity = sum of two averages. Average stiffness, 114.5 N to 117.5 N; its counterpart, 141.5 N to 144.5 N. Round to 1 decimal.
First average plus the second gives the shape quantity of 21.6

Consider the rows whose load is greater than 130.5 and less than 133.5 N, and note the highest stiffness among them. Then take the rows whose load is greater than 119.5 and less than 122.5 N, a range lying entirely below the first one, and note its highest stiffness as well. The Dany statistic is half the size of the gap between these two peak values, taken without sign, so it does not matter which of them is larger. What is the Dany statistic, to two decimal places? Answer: 0.10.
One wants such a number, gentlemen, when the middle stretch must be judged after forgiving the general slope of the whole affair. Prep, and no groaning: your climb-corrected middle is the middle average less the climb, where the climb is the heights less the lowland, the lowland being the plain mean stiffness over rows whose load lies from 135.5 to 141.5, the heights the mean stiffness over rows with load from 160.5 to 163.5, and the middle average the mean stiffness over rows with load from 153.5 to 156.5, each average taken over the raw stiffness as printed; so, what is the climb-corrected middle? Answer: 10.4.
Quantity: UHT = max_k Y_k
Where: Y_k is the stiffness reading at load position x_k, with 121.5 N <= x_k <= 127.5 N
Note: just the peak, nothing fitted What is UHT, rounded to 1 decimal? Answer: 10.9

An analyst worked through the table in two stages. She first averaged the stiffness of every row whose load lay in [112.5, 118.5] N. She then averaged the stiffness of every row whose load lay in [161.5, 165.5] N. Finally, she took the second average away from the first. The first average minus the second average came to 0.7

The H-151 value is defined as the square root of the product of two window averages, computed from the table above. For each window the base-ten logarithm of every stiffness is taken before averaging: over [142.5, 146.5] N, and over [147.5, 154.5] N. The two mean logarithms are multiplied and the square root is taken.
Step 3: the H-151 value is 1.02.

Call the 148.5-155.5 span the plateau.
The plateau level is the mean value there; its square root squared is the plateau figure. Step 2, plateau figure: 10.3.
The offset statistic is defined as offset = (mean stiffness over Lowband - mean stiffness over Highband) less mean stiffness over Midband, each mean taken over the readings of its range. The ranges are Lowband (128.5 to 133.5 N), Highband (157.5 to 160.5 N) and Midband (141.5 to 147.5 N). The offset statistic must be -10.1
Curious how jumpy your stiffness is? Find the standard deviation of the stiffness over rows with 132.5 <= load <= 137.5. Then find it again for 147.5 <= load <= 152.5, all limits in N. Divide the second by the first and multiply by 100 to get 153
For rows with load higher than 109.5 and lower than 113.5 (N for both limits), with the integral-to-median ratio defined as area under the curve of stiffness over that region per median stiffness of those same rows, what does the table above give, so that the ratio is 4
